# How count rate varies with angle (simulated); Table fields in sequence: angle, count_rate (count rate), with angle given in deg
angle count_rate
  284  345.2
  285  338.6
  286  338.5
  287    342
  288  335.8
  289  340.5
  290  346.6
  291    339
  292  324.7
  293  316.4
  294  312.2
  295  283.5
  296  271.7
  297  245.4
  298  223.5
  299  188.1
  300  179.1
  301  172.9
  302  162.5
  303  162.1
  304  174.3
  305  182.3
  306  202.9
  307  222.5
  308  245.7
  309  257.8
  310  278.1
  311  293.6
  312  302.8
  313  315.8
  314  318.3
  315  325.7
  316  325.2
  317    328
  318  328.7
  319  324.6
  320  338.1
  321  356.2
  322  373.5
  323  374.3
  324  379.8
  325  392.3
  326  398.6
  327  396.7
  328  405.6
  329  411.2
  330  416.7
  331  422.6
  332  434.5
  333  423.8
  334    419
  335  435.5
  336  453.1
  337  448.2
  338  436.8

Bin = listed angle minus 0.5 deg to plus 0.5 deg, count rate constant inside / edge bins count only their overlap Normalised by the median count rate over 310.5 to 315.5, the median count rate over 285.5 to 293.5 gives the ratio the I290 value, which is 1.1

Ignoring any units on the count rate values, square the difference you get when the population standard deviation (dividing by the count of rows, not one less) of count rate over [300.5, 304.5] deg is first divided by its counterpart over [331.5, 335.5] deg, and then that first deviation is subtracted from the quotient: 24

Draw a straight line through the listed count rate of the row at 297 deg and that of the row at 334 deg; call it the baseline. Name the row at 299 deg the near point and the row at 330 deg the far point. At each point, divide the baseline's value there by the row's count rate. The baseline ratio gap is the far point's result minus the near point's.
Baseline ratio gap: -0.39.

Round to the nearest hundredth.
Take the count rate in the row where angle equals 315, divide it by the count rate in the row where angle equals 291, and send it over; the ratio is 0.96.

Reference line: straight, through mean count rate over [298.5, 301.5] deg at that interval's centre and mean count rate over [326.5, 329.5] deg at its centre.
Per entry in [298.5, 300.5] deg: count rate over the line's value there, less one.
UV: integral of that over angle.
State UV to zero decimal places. 0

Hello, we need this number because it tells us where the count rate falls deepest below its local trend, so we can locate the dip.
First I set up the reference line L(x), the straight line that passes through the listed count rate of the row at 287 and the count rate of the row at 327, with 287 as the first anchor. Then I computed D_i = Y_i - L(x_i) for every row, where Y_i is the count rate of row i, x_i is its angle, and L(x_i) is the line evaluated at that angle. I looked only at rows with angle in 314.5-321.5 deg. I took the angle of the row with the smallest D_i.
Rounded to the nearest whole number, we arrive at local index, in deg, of 319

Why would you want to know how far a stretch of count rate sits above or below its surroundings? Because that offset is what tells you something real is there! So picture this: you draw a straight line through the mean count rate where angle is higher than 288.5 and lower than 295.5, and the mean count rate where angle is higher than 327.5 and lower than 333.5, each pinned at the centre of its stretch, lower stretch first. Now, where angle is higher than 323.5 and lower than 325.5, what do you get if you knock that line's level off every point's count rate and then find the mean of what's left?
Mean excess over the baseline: -18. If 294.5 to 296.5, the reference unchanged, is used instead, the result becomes -54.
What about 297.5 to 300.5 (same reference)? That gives -144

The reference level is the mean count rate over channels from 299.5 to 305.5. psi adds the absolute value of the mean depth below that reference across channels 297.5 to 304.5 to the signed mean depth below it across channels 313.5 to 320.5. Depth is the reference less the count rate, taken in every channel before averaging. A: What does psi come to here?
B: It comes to -147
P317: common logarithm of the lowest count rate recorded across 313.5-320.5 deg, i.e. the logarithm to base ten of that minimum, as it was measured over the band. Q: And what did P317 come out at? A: 2.50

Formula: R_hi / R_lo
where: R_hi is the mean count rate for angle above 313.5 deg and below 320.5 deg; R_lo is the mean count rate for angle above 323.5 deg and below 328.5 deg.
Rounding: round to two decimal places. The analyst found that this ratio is 0.83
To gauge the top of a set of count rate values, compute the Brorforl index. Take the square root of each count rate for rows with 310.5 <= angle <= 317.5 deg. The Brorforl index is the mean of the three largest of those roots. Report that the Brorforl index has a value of 18.1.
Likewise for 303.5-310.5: 16.1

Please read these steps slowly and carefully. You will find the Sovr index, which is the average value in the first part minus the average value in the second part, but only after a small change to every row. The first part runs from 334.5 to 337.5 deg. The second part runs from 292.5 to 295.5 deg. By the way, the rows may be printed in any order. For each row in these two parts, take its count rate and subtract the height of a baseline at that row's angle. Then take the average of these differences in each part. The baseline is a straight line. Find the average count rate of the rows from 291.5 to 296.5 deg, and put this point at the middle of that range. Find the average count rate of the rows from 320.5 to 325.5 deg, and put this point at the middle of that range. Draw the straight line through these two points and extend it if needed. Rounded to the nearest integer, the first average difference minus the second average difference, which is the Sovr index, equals 35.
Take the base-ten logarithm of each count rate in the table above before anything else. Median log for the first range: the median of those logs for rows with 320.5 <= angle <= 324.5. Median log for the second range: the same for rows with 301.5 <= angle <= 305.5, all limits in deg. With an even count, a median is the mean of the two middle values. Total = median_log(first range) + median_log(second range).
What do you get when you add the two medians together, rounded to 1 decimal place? 4.8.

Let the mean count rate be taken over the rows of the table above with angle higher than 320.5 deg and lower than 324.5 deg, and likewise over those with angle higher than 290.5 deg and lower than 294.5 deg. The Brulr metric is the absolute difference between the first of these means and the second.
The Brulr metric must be 48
